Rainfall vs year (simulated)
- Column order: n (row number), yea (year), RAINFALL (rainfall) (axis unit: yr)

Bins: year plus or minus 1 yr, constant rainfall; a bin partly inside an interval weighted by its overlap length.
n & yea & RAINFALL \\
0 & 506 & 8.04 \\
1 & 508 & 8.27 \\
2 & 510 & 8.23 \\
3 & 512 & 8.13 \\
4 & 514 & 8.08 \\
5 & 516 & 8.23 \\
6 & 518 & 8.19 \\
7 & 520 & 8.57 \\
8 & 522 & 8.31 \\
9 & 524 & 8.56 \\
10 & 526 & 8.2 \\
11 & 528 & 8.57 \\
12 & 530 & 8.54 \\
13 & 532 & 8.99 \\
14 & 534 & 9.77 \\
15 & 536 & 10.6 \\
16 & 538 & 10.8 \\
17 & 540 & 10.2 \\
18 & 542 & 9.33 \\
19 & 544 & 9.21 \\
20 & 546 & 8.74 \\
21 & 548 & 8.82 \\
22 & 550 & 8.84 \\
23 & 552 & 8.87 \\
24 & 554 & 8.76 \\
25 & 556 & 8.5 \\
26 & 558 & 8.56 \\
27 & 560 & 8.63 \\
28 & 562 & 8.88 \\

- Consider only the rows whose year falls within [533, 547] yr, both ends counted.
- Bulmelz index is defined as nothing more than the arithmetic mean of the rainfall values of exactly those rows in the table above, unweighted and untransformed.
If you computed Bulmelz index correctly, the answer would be 9.8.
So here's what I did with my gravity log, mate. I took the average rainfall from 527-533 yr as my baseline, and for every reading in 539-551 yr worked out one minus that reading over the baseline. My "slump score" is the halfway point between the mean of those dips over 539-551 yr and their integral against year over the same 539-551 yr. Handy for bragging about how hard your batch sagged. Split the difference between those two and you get -0.4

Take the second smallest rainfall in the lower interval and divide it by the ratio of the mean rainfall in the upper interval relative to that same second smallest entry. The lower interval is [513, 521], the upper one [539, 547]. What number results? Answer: 7.2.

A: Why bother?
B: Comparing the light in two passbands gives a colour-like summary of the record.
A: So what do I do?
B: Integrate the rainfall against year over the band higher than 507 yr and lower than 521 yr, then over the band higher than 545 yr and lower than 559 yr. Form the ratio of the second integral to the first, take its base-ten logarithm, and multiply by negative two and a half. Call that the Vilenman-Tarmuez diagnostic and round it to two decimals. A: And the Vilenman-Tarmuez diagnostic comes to -0.06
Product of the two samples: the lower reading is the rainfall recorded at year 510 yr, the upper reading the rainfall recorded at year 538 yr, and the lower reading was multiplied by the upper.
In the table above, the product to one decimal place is 88.9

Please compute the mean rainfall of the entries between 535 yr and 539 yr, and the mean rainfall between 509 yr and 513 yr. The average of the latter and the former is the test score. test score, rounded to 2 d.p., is 9.44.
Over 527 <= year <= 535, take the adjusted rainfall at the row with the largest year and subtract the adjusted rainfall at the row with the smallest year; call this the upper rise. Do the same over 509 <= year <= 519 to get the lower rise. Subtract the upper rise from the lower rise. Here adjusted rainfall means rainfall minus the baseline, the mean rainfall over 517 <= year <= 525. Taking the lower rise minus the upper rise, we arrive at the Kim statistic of -1.2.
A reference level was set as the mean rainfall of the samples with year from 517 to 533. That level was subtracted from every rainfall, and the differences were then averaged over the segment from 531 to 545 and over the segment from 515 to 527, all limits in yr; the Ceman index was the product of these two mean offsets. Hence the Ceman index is -0.20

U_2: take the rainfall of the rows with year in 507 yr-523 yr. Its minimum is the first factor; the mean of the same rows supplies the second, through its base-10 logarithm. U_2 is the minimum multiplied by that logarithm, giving 7.4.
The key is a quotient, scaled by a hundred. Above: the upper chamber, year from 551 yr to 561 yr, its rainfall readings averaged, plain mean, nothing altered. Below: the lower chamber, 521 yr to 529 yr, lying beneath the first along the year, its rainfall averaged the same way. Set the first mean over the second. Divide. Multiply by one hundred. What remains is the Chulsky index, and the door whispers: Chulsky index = 103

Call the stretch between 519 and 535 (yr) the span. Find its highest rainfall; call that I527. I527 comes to 9.77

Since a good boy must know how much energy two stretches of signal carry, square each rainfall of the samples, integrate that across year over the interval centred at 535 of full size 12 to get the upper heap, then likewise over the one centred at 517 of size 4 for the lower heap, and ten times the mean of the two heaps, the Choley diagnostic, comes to 7171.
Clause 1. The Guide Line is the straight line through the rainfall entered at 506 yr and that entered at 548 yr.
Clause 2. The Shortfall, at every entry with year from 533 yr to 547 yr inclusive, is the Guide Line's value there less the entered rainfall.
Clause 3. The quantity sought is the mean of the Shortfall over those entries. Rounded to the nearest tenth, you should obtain -1.1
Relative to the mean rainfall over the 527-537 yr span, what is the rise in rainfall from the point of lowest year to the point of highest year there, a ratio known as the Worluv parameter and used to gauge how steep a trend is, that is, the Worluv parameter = 0.22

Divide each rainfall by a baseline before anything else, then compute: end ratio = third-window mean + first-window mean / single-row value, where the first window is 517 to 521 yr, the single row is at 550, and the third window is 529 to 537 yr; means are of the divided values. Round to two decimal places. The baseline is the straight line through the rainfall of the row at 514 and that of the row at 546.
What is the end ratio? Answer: 2.14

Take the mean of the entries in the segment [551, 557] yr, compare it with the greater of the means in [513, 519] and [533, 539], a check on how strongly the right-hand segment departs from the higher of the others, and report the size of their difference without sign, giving 1.7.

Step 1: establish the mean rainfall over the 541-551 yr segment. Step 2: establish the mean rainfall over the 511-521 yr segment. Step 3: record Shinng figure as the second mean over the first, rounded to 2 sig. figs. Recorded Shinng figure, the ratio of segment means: 0.92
